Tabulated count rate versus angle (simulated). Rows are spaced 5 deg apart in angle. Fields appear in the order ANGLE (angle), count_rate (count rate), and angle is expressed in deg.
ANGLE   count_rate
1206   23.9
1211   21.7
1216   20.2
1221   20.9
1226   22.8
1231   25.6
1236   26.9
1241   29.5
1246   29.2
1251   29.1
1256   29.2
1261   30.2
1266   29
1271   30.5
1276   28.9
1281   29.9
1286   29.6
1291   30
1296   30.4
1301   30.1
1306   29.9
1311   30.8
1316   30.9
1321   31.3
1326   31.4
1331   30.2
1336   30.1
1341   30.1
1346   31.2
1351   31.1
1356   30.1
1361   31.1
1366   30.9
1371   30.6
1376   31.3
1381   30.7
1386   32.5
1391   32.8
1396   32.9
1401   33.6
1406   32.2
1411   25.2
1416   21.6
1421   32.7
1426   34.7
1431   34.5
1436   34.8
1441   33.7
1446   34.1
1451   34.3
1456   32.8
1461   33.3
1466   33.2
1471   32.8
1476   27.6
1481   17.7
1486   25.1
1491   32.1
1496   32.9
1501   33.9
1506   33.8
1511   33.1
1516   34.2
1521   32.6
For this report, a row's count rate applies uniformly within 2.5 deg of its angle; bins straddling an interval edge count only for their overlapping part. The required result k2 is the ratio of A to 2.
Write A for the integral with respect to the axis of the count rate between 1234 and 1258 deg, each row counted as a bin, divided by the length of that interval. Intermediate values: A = 28.8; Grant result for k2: 14.4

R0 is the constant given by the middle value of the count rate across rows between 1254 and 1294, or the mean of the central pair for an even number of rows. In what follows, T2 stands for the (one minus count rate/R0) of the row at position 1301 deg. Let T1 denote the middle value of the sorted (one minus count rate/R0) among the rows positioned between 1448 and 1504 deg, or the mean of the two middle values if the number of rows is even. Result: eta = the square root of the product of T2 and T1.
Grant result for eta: 0.035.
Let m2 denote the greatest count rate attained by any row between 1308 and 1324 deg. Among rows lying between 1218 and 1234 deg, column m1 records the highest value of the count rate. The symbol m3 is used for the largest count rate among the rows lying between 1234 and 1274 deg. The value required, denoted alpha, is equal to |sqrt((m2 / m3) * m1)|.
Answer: 5.1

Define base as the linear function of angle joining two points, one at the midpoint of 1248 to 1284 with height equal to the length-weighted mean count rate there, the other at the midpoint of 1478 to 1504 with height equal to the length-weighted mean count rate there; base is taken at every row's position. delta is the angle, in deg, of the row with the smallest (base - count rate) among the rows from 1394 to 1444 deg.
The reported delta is 1436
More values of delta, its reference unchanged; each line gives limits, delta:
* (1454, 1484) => 1461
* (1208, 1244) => 1241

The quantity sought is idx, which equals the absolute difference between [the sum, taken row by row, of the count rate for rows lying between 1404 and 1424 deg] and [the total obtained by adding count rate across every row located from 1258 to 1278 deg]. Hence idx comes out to 7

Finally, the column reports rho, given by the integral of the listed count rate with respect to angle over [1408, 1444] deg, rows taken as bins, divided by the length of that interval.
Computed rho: 31.1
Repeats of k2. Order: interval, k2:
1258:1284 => 14.8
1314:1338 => 15.4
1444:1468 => 16.8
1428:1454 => 17.1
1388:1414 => 15.6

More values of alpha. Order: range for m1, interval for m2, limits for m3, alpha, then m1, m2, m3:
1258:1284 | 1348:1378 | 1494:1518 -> 5.3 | 30.5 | 31.3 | 34.2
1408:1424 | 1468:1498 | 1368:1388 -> 5.8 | 32.7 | 32.9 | 32.5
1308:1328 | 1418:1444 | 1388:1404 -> 5.7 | 31.4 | 34.8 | 33.6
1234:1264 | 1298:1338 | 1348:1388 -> 5.4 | 30.2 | 31.4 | 32.5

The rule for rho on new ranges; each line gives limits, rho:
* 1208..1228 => 21.4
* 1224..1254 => 27.3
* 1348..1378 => 30.8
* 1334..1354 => 30.6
